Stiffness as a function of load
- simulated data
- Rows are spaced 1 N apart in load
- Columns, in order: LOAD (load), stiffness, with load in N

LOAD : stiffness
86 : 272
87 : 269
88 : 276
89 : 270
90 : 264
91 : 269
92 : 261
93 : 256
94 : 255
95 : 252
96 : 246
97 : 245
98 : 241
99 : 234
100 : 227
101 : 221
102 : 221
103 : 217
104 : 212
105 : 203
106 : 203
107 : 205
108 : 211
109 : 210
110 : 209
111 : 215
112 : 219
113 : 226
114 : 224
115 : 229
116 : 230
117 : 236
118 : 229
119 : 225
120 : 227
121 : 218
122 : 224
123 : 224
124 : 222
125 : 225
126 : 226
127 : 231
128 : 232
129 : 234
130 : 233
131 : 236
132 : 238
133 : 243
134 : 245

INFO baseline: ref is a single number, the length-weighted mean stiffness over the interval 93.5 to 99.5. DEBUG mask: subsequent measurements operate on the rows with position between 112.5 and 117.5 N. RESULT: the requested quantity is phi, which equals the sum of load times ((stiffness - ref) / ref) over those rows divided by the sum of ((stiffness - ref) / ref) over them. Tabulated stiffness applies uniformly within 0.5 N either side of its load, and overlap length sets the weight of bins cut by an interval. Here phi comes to 114.7 N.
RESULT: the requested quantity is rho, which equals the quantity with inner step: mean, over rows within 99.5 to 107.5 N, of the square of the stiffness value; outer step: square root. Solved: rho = 214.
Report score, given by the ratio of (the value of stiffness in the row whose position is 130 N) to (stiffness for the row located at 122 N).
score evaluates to 1.04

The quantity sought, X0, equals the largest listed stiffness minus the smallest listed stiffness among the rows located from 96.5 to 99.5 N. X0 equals 11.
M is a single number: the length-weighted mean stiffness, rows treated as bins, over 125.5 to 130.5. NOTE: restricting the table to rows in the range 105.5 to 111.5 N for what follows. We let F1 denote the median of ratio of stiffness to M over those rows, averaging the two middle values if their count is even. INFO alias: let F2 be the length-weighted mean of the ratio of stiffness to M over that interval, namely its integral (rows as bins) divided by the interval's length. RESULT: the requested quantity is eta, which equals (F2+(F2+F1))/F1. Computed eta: 2.99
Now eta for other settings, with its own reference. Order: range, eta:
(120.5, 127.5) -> 3.00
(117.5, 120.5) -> 3.00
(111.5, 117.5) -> 3.00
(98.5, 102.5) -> 3.02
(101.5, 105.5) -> 2.99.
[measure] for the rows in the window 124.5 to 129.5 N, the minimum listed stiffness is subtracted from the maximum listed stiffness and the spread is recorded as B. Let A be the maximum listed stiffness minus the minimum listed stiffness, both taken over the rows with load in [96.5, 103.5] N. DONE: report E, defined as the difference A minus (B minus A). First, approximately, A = 28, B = 9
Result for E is 47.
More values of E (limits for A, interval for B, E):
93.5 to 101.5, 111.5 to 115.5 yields 58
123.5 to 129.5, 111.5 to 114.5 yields 17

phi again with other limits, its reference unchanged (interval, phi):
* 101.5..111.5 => 106.6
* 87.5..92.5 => 89.7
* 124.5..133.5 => 127.9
